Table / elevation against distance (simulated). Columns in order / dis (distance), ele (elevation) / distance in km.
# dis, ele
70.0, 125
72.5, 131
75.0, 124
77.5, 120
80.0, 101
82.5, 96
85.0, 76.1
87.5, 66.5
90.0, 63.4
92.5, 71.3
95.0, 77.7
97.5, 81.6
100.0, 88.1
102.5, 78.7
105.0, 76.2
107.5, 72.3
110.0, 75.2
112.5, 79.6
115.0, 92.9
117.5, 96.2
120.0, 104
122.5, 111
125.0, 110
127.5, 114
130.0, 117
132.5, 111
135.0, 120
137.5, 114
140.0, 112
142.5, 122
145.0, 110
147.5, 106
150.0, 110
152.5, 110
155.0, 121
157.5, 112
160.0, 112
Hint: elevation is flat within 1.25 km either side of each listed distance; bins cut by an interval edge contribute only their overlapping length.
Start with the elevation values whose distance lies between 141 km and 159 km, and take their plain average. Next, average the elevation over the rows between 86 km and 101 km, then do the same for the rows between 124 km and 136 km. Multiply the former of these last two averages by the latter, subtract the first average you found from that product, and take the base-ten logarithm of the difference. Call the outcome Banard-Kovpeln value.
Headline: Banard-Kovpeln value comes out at 3.93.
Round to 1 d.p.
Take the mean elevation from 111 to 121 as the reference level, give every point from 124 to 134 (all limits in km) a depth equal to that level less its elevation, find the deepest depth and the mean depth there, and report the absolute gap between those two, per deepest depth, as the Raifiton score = -0.2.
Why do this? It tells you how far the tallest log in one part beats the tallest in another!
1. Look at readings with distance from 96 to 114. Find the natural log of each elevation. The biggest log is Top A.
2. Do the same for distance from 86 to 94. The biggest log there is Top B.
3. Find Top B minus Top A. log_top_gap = -0.21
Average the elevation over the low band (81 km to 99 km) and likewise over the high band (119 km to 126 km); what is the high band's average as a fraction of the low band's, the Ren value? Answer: 1.42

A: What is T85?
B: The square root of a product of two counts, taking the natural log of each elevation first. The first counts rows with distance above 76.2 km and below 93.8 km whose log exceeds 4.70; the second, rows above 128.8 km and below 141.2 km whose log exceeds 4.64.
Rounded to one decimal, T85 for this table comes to 2.2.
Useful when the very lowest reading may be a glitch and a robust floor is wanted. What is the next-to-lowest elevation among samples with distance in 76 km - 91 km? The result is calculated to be 66.5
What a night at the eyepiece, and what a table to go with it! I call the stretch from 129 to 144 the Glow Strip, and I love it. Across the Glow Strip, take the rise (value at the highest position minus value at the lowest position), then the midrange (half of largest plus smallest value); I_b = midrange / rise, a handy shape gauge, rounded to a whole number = 23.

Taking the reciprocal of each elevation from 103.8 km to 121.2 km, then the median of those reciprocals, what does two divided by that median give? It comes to 159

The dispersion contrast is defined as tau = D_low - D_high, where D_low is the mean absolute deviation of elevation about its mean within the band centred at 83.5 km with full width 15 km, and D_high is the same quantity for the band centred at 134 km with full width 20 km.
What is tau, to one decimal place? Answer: 15.0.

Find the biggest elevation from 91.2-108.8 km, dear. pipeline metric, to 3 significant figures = 88.1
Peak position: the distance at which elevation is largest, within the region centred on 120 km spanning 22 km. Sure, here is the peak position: 130.0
